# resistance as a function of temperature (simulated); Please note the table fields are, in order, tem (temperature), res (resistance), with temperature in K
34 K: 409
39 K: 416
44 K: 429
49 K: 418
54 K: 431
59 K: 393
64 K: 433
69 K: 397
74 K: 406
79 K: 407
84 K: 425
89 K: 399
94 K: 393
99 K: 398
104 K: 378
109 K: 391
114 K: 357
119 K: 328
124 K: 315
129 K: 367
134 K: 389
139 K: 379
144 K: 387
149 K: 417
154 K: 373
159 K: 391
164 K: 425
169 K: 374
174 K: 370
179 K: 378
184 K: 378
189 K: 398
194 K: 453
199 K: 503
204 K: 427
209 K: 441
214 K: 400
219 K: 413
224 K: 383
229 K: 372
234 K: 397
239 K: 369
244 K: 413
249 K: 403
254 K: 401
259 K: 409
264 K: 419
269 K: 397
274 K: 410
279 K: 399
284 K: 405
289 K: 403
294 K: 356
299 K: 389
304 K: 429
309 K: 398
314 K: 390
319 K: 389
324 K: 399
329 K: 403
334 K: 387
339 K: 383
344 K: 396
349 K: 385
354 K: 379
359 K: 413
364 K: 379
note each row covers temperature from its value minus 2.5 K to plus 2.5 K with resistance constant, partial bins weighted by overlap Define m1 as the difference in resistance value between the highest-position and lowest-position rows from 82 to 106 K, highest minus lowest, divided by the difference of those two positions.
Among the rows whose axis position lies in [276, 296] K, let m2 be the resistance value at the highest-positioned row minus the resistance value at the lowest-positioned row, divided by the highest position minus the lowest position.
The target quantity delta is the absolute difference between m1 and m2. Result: 0.5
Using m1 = -2.35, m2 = -2.9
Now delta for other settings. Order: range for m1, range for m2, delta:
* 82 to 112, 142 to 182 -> 1.1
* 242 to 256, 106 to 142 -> 0.8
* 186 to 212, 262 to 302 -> 3.0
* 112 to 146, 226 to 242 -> 1.3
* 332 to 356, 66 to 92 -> 0.5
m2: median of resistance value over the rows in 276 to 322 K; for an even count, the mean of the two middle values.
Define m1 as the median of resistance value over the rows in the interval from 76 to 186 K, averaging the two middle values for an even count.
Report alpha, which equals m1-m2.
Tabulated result -15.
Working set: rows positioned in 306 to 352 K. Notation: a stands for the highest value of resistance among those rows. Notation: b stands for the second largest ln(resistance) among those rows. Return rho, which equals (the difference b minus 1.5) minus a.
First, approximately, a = 403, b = 5.99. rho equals -399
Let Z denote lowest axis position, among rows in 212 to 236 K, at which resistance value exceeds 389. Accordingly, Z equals 214 K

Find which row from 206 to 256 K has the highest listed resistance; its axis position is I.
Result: 209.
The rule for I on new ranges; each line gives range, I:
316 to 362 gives 359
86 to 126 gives 89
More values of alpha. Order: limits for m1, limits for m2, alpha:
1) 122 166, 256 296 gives -17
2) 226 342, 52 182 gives 8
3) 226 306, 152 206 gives 11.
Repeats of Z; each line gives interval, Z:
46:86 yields 49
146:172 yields 149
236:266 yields 244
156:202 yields 159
